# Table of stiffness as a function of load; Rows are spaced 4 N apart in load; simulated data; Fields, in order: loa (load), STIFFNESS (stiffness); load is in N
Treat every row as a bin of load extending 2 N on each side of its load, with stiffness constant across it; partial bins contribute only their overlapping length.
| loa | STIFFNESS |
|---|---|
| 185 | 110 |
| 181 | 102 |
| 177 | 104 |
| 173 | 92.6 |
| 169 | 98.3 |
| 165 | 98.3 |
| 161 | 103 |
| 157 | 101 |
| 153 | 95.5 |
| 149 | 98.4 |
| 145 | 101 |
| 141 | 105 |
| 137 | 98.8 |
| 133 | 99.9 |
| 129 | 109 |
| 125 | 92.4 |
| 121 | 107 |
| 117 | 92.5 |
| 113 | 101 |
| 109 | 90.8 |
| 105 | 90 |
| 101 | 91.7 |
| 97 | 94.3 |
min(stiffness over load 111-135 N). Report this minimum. 92.4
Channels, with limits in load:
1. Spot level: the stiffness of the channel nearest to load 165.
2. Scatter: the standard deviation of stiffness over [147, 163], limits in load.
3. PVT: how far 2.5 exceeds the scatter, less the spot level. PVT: -99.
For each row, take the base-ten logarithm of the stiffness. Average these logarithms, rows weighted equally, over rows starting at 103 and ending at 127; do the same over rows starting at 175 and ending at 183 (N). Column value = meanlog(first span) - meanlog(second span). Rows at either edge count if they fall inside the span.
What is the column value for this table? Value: -0.033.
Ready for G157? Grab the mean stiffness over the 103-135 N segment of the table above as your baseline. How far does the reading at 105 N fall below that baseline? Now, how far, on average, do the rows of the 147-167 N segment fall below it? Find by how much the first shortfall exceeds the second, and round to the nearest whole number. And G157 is 9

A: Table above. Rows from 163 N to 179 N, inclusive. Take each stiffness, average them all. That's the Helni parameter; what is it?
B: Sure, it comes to 98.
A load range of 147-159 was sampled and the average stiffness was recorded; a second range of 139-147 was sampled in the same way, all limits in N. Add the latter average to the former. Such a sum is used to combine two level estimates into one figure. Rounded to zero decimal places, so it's 201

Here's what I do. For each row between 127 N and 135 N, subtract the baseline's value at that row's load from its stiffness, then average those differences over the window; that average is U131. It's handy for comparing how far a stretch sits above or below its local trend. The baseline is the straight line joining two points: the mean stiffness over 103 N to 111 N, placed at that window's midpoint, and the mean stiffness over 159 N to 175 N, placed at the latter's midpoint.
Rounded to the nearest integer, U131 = 11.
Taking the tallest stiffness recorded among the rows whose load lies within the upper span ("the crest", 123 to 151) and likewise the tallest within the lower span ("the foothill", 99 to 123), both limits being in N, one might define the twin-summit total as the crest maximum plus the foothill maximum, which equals 216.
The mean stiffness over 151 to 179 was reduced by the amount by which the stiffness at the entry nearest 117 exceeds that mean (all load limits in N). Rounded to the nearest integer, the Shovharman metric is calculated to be 105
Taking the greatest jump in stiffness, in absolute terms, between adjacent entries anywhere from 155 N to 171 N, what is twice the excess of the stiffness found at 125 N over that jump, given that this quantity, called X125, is 175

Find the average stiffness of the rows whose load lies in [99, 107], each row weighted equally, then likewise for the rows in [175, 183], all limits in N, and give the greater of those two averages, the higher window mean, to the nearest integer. 103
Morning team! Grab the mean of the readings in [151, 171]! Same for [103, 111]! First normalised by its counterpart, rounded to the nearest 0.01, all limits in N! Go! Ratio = 1.10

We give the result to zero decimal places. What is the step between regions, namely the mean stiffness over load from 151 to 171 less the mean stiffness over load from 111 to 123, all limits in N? -1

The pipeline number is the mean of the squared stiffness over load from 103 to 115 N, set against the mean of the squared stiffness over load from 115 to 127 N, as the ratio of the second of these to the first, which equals 1.08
